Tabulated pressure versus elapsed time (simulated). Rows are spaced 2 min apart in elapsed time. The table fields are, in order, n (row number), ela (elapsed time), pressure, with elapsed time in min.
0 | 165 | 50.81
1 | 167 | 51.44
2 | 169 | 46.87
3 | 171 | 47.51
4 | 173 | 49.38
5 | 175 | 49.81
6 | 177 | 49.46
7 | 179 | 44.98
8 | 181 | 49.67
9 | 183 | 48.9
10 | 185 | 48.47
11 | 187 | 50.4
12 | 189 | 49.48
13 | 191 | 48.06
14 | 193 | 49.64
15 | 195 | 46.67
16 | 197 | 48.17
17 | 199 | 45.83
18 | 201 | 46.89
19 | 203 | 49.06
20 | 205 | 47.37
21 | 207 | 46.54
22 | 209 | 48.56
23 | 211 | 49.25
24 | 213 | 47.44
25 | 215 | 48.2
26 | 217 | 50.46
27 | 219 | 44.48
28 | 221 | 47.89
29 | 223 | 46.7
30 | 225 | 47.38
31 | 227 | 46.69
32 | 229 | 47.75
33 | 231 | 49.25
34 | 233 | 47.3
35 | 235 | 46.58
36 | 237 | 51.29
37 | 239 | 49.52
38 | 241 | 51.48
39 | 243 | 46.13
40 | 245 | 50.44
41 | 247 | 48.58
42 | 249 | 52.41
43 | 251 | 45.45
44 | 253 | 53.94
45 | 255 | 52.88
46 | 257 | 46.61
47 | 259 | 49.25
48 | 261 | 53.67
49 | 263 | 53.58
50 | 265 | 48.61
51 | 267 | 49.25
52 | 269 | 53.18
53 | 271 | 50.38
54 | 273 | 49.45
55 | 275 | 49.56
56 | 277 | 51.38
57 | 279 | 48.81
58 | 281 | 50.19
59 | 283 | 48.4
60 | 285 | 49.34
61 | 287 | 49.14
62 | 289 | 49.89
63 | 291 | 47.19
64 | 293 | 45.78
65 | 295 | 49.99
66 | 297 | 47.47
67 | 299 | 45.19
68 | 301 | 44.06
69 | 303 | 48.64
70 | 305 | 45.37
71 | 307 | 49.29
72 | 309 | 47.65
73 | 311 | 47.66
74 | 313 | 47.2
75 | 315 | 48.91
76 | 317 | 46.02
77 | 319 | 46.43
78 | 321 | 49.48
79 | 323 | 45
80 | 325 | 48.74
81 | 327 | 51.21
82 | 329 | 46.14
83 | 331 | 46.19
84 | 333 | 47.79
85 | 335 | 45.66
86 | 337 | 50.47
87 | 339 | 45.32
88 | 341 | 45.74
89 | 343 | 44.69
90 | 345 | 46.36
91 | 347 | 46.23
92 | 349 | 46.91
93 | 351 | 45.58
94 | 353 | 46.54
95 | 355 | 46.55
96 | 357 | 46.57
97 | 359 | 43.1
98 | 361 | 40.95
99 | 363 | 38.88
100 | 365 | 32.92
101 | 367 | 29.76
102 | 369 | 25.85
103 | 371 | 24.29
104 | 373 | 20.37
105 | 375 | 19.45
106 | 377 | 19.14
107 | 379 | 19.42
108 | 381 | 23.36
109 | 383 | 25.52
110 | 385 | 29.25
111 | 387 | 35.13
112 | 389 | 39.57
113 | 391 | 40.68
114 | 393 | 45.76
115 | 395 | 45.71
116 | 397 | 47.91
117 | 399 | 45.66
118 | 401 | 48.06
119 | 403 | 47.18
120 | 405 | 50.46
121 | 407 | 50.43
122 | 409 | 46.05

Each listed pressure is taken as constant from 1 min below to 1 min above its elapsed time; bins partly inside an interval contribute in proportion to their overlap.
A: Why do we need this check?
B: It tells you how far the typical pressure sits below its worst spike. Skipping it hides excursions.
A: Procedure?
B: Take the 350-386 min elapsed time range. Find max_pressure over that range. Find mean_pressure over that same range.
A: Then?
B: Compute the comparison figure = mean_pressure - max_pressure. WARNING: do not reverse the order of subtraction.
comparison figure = -14.5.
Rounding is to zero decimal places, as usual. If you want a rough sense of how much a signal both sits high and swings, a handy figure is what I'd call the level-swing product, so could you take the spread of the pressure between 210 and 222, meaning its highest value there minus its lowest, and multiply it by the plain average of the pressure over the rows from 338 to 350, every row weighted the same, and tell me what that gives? 274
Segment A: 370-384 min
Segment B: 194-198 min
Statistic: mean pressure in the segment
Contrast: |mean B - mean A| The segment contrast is 26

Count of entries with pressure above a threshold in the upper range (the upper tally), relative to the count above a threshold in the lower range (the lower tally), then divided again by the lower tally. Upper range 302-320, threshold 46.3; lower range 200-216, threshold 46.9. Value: 0.19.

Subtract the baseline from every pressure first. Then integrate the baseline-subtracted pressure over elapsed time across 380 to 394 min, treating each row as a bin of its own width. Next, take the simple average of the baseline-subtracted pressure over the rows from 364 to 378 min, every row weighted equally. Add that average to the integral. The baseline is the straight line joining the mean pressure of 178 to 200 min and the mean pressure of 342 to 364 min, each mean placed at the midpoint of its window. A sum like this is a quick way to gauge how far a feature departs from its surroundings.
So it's -158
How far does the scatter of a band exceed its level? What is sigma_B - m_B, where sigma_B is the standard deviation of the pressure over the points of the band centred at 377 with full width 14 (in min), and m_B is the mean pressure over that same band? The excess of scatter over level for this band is -19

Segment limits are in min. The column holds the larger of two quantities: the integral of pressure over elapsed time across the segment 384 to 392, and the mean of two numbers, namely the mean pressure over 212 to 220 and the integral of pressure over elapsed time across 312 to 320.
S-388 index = 289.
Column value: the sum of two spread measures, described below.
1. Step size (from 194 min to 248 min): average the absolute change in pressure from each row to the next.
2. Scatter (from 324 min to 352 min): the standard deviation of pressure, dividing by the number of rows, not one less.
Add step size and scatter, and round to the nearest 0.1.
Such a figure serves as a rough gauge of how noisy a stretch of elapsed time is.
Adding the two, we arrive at 4.0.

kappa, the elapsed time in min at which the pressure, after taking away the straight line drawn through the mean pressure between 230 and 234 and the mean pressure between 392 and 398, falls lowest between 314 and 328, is 323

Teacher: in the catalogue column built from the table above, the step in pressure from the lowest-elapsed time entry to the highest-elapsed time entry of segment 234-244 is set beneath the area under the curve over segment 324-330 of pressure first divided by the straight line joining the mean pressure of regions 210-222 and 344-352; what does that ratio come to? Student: -14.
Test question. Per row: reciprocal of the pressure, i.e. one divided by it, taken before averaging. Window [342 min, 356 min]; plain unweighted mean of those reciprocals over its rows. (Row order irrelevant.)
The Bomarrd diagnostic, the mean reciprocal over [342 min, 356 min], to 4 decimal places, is 0.0217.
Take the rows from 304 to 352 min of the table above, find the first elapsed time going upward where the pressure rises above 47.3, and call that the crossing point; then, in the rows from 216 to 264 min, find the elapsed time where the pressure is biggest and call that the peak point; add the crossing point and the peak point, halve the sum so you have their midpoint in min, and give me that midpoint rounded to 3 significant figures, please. 280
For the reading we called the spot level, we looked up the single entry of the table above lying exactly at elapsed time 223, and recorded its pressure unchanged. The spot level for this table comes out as 46.7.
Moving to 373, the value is 20.37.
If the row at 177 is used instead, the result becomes 49.46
